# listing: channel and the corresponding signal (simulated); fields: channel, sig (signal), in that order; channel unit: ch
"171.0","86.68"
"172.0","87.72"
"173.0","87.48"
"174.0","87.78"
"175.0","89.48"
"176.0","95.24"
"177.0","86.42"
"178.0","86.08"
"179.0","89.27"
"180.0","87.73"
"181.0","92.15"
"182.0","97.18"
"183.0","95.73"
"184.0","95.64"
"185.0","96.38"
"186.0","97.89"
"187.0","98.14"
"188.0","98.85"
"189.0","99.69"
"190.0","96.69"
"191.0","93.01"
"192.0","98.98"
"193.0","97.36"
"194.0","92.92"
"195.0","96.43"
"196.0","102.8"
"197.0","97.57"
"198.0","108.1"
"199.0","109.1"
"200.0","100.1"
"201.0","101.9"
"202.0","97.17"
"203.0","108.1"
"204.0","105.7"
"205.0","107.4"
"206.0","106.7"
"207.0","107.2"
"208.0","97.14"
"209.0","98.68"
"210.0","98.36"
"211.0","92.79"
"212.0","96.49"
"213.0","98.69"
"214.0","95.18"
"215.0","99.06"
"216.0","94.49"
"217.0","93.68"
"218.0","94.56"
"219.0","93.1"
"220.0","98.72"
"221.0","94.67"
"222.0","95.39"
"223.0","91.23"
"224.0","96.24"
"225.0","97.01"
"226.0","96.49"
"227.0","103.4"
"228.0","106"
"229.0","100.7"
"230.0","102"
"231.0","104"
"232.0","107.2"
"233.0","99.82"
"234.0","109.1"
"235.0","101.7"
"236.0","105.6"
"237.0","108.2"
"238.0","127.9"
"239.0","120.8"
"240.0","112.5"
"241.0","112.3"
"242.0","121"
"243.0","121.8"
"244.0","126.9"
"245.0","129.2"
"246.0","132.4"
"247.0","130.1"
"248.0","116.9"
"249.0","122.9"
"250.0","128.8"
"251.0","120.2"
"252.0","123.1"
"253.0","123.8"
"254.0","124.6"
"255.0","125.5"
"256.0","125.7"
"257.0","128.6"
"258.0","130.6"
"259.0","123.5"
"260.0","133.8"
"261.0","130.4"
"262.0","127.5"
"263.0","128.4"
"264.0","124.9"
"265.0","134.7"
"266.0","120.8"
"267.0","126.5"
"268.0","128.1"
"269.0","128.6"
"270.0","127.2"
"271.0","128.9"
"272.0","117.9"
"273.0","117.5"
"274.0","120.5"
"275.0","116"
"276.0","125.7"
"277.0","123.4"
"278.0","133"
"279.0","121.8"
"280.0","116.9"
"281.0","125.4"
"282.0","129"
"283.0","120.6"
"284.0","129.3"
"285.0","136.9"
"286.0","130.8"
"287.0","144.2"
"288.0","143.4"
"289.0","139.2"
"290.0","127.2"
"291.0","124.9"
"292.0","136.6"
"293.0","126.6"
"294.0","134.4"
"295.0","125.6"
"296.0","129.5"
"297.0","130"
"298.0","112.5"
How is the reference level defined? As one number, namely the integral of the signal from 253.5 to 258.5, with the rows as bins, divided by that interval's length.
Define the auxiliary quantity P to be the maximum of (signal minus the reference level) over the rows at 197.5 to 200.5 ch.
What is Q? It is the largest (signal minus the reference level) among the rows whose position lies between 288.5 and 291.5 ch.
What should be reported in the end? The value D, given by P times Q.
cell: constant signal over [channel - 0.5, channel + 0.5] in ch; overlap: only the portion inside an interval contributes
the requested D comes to -218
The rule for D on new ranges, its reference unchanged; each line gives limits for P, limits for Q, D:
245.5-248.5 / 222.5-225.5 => -162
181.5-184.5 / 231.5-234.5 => 534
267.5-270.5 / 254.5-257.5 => 3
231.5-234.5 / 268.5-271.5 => -34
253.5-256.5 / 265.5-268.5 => -1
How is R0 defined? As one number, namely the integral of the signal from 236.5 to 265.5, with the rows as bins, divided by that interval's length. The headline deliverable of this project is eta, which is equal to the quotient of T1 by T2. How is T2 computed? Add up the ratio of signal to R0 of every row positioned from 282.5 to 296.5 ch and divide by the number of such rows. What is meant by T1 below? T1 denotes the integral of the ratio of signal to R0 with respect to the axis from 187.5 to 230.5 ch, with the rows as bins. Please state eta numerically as 32.3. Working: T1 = 34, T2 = 1.06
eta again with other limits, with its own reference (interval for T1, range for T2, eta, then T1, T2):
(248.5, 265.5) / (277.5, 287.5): 16.7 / 17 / 1.03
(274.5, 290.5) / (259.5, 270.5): 16.1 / 17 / 1.03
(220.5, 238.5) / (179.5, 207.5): 18.6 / 15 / 0.80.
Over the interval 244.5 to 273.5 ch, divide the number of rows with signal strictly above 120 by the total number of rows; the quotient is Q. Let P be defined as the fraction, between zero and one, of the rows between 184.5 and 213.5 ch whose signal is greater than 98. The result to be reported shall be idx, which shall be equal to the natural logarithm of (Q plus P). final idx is 0.4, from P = 0.59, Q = 0.90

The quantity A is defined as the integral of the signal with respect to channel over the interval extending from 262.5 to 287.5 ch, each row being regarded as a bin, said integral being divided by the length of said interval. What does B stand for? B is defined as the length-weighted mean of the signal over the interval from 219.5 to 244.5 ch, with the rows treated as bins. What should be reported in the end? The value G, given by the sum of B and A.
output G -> 233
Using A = 126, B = 106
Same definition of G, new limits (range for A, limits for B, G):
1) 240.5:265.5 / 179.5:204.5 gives 225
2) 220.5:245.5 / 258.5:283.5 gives 233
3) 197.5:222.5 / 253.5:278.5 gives 226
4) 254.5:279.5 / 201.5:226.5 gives 224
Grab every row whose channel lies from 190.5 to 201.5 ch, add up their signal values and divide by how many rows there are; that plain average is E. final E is 100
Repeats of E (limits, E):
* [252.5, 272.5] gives 127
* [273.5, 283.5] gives 123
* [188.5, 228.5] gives 99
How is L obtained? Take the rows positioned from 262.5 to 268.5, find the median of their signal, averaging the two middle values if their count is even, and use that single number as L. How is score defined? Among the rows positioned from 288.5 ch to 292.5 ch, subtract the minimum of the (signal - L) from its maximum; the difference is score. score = 14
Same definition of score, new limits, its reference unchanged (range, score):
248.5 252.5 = 9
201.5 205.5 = 11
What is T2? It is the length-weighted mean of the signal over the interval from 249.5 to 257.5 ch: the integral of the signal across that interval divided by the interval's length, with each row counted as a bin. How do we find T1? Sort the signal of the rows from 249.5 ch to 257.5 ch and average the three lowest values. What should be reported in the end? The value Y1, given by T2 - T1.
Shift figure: 3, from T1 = 122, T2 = 125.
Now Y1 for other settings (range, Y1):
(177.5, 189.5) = 7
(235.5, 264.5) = 15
